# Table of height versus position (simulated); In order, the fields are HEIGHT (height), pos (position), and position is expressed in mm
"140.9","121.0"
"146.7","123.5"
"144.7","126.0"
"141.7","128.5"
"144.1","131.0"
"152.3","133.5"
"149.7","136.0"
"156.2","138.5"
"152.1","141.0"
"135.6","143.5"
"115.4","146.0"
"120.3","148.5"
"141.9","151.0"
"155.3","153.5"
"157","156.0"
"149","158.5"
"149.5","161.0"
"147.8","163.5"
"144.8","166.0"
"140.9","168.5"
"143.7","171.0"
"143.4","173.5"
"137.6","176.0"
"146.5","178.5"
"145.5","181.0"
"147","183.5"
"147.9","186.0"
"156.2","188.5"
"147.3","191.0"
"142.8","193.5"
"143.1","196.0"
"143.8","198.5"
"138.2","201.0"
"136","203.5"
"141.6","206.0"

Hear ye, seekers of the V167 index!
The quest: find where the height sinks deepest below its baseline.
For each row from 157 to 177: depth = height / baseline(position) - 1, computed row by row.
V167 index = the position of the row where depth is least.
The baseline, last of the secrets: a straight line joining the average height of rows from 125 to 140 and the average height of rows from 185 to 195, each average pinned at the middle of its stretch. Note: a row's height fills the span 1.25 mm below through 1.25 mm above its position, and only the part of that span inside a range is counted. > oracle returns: 176.0 mm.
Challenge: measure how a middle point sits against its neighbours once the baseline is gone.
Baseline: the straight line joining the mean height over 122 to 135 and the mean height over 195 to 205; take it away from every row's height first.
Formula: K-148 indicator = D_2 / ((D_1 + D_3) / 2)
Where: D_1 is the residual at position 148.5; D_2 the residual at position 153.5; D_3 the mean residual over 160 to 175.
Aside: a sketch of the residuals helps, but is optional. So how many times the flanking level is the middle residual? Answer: -1.0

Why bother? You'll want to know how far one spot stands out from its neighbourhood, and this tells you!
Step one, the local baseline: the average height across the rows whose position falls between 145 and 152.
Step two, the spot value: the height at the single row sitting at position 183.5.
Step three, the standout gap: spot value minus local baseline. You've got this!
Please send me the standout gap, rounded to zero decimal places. 21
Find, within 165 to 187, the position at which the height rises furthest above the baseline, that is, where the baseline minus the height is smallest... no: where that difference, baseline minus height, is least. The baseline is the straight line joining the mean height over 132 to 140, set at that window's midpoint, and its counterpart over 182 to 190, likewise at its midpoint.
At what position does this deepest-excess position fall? 186.0 mm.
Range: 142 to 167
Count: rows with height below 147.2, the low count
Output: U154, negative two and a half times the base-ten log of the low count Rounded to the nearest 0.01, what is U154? -1.75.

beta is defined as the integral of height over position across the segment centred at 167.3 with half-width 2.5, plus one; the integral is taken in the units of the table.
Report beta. 715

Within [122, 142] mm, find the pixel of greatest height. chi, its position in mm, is 138.5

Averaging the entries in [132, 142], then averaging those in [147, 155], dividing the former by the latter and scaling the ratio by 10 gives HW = 11.0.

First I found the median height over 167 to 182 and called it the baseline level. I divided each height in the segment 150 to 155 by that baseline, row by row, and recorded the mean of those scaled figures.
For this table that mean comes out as 1.04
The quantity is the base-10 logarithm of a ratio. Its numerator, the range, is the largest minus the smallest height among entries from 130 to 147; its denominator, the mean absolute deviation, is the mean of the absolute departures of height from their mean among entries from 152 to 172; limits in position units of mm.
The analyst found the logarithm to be 0.99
